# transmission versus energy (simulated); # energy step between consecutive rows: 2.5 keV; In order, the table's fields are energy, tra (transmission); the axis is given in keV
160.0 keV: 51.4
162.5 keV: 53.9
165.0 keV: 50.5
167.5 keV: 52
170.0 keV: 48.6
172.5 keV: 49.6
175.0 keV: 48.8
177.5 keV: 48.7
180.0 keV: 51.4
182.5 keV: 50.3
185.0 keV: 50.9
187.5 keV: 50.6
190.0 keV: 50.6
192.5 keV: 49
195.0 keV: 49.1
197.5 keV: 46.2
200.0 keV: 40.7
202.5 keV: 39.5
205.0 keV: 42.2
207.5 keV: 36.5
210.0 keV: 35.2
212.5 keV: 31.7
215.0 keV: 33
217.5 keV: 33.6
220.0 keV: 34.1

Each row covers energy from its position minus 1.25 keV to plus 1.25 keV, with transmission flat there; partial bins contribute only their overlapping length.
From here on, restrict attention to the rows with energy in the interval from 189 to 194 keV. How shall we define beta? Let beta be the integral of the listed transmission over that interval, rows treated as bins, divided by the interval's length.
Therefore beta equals 50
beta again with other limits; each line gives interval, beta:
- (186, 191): 51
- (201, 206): 41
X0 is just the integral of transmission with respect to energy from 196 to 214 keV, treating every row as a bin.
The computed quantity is 701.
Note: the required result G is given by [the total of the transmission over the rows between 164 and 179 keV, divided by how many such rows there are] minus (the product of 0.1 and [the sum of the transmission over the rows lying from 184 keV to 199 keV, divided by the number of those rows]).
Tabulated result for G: 44.8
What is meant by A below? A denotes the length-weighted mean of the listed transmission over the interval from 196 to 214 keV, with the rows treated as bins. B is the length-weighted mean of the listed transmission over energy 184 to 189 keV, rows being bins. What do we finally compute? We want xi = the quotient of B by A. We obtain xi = 1.30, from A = 38.9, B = 50.7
